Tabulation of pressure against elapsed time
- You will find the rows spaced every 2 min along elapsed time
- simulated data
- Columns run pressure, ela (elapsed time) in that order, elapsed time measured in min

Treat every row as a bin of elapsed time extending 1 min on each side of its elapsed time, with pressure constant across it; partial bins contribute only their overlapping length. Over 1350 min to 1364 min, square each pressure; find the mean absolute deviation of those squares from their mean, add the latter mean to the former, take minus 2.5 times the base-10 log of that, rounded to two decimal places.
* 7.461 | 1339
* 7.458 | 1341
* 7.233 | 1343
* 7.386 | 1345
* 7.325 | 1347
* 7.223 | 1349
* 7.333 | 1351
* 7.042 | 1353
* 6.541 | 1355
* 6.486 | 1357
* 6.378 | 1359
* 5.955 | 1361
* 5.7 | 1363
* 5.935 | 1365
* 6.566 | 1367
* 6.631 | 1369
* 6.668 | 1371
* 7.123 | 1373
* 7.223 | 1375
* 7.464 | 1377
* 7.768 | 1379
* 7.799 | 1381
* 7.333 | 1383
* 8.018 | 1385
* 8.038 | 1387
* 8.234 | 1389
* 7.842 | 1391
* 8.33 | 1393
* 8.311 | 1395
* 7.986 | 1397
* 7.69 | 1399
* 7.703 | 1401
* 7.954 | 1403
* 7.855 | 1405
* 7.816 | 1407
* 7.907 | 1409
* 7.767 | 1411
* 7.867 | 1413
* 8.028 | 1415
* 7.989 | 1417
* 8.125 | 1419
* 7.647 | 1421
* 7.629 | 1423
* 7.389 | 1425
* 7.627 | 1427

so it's -4.20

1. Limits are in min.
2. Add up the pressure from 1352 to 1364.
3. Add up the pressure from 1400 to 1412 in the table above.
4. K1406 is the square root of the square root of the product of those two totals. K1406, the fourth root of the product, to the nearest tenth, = 6.5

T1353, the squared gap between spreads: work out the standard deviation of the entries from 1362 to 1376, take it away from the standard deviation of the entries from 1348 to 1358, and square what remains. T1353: 0.030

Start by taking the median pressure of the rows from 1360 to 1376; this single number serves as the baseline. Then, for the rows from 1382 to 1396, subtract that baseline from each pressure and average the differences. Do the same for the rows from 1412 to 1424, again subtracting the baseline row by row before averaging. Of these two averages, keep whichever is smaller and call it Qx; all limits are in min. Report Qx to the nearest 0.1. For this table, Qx 1.3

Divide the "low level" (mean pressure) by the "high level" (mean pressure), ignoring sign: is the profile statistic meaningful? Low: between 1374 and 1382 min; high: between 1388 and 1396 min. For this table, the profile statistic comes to 0.92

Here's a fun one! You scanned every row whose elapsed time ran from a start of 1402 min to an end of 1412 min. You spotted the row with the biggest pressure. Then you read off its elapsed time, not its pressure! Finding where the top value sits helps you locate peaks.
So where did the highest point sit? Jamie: 1403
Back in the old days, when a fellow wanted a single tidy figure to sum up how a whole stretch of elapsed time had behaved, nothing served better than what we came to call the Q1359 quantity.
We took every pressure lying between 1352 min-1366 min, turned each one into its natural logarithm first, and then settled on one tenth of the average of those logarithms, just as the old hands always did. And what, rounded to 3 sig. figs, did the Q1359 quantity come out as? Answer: 0.184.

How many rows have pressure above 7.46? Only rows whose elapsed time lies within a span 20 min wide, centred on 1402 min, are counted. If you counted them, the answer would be 10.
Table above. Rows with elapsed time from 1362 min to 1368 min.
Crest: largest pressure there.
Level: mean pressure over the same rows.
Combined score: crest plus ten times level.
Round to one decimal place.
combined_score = 67.2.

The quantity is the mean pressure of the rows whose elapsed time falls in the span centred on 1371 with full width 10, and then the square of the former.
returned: 47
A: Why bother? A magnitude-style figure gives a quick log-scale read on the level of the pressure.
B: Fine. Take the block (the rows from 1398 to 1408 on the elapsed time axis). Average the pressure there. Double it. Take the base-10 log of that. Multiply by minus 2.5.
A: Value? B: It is -2.983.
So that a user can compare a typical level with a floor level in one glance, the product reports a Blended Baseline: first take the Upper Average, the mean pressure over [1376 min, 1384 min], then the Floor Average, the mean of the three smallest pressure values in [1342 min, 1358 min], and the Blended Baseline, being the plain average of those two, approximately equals 7.1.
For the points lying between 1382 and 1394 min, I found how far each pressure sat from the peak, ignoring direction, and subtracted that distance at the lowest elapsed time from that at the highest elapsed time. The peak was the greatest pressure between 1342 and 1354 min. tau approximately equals 0.9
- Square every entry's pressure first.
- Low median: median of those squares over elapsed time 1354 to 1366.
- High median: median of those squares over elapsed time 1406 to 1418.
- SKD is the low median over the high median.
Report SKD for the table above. 0.61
